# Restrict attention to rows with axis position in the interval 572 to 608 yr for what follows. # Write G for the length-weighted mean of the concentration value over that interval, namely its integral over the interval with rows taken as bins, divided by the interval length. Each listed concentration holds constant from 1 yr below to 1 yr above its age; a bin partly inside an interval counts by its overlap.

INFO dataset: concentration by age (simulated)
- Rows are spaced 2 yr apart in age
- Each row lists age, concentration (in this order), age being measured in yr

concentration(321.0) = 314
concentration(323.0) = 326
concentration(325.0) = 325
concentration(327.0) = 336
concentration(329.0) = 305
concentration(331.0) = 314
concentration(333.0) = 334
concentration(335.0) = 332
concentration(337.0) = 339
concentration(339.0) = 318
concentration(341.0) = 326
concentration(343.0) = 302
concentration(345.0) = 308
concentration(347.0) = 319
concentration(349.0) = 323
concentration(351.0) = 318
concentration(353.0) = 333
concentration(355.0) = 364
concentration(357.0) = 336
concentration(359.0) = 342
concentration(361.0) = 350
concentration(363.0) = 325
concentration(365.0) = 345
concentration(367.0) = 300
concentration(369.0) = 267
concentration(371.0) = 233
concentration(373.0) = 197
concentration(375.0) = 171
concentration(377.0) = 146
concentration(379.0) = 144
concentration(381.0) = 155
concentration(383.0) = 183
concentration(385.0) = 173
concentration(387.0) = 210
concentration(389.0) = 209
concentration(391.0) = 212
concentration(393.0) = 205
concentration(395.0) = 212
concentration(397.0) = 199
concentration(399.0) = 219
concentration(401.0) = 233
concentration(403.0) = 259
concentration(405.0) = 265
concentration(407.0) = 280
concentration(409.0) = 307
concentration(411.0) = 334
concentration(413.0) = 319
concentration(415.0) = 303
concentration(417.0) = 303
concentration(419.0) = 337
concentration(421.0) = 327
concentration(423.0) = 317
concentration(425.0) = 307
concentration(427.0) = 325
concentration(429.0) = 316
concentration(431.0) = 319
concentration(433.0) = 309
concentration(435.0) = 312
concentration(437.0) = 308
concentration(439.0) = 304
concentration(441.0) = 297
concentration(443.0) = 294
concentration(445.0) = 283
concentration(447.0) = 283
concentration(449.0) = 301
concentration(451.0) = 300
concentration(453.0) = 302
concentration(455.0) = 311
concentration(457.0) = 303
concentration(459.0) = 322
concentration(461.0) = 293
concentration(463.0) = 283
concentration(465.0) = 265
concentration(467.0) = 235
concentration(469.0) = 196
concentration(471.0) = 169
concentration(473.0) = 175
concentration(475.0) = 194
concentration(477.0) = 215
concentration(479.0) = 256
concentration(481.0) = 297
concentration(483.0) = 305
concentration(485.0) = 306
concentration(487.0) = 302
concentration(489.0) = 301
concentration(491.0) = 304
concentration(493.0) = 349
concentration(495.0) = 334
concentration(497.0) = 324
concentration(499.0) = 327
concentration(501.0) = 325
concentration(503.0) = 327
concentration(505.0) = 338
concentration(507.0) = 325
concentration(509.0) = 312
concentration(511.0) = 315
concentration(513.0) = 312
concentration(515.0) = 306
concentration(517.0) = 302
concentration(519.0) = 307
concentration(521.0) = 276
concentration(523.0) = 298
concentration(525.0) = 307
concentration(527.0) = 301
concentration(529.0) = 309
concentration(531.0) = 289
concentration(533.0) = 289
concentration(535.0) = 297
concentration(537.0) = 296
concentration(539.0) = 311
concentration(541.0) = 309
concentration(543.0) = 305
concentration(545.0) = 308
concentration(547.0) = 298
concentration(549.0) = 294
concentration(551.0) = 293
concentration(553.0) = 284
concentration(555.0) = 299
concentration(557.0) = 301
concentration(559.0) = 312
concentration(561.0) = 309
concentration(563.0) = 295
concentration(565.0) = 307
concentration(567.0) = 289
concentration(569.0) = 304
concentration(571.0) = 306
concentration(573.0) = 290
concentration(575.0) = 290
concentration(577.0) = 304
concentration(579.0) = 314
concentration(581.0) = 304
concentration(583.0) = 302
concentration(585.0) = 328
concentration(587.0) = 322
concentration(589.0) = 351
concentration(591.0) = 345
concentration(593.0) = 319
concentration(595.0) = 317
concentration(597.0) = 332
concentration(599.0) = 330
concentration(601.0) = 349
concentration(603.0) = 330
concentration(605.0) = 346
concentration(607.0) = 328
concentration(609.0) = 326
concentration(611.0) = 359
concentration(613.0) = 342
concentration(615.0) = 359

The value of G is 322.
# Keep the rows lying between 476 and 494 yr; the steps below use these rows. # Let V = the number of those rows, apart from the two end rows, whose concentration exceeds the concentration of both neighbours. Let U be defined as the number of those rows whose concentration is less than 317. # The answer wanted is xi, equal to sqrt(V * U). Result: 3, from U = 8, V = 1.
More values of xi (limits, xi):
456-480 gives 3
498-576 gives 19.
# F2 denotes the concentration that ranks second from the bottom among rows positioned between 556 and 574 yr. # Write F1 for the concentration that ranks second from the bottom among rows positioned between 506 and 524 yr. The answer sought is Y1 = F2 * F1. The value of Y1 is 86420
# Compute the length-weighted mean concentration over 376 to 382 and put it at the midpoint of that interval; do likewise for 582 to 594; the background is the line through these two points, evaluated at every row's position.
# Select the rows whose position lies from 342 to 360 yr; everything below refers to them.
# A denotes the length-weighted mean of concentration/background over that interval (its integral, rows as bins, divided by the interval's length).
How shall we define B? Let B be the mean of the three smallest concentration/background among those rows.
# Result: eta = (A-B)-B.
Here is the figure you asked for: -2.51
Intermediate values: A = 2.63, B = 2.57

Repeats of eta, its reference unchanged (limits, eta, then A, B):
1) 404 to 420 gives -1.50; 1.73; 1.62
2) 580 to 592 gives -0.91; 1.00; 0.95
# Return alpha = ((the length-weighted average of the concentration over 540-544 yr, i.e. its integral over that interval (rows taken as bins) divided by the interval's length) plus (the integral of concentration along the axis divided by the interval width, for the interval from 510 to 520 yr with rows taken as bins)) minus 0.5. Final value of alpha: 615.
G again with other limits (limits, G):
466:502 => 273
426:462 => 305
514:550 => 300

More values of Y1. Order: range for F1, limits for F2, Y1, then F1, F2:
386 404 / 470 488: 35875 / 205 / 175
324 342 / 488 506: 95456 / 314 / 304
